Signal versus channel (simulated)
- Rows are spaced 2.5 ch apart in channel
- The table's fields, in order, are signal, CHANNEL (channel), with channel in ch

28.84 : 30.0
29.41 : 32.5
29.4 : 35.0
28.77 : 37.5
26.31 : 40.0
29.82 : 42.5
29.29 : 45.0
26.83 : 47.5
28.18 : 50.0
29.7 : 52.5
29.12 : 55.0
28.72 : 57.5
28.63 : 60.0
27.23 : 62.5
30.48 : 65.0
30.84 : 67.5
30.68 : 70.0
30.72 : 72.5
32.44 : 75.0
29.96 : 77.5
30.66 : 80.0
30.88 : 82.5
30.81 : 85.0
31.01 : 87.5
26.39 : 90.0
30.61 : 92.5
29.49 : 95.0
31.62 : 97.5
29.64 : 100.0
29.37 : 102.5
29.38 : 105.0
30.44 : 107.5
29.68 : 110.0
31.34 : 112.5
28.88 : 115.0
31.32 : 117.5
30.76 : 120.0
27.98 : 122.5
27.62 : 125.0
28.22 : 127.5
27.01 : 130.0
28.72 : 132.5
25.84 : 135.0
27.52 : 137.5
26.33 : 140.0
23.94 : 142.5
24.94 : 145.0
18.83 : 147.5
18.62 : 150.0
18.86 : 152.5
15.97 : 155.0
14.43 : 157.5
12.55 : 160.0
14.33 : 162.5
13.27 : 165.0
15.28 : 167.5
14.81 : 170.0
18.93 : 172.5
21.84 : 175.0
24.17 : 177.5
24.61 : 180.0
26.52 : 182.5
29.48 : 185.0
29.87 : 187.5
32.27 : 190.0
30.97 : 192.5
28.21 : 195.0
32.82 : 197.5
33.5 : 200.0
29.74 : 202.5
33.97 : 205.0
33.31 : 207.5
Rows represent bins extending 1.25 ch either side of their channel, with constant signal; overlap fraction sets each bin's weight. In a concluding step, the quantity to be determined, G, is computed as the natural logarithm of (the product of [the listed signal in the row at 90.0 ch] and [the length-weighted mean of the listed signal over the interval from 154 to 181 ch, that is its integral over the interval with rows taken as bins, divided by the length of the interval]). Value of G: 6.12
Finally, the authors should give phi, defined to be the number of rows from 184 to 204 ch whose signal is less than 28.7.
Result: 1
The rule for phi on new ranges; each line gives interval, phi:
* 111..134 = 4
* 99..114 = 0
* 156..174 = 7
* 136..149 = 5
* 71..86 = 0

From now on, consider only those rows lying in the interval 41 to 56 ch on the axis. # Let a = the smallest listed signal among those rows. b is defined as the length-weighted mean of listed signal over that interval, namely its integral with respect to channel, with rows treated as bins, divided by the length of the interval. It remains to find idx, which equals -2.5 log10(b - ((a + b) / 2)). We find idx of 0.0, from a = 26.83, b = 29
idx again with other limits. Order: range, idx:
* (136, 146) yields 0.1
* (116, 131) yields 0.1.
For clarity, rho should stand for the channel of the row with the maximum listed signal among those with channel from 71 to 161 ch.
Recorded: 75.0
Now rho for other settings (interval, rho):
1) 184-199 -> 197.5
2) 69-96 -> 75.0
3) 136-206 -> 205.0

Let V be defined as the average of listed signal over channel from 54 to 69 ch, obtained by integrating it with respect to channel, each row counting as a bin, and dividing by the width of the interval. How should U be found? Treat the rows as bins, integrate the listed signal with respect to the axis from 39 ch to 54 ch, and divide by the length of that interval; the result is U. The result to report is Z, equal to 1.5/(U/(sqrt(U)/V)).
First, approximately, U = 28.40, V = 29.2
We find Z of 0.0096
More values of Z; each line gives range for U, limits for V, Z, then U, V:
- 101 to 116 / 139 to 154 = 0.0126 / 29.86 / 21.7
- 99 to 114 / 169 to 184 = 0.0124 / 29.96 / 22.1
